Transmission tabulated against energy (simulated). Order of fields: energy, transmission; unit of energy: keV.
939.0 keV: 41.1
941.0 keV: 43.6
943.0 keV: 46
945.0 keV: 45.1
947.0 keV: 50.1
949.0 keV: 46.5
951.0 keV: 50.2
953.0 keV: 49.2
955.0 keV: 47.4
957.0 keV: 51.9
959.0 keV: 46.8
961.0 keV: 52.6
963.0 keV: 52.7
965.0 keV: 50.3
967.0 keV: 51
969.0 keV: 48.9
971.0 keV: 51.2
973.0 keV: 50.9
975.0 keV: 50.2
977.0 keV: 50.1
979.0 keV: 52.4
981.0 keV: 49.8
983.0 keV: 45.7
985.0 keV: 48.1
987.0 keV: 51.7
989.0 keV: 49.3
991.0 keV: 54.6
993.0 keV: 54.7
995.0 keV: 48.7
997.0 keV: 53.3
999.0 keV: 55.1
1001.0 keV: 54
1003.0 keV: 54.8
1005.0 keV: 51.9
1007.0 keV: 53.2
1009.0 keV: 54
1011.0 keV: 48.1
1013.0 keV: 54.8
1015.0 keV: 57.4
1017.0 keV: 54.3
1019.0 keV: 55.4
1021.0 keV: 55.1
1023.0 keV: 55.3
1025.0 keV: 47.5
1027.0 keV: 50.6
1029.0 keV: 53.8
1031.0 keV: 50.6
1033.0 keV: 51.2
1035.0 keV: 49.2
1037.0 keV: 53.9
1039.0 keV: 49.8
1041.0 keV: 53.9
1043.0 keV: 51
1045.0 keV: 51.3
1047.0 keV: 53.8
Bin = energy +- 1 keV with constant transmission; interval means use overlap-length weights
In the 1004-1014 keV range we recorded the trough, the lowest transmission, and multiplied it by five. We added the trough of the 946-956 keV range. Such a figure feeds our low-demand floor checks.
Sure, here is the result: 287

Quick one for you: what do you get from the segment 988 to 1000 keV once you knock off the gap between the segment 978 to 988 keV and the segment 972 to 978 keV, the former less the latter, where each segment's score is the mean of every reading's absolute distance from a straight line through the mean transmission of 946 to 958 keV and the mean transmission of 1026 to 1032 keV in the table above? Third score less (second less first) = 1.37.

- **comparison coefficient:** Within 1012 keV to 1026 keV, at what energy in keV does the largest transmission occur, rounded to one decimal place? 1015.0 keV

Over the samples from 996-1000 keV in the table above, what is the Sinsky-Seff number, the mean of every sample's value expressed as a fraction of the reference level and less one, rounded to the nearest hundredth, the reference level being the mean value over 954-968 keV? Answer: 0.08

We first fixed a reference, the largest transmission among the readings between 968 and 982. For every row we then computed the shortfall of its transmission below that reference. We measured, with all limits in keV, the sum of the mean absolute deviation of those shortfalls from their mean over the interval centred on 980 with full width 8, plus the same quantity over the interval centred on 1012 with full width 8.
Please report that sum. 4.6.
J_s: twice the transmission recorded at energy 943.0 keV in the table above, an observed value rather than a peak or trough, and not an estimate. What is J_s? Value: 92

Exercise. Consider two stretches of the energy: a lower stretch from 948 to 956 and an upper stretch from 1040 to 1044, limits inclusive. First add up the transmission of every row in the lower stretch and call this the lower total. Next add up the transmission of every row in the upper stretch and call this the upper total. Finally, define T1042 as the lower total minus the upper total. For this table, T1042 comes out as 88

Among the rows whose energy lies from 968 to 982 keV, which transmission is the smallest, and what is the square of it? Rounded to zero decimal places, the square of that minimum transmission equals 2391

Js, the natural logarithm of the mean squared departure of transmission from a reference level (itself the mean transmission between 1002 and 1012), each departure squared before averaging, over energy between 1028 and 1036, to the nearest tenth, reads 1.4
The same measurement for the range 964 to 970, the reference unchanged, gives 1.8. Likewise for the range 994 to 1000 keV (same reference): 2.0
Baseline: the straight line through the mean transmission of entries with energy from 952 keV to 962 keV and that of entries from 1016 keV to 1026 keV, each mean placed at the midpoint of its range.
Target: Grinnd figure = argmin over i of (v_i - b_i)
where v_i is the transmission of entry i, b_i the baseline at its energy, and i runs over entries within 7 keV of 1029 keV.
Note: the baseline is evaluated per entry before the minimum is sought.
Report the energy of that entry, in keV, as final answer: 1025.0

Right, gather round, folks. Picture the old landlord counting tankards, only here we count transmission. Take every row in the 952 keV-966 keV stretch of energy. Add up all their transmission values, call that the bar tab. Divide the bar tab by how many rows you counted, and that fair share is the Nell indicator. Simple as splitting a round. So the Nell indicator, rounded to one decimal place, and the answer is 50.1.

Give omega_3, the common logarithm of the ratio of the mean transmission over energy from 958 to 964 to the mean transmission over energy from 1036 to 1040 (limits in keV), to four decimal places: -0.0097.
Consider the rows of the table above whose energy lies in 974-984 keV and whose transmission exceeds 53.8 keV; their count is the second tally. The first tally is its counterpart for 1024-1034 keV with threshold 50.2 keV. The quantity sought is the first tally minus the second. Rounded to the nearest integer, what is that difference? 4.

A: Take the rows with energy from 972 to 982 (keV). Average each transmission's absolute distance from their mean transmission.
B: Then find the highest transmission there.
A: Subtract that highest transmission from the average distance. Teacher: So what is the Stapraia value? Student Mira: -51.6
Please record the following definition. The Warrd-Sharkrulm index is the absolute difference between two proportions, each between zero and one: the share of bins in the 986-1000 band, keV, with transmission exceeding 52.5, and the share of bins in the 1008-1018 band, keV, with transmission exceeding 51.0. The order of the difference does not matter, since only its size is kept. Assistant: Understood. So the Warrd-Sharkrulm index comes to 0.2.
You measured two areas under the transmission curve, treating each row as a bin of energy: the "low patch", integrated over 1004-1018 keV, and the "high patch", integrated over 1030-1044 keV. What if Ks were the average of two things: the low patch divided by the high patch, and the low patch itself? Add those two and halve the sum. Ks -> 374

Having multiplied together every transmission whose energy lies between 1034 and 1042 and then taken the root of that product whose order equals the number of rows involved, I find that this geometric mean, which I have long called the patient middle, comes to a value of 51.7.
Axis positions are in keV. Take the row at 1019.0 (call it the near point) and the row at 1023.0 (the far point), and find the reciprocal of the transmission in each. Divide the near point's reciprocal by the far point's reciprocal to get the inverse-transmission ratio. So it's 1.00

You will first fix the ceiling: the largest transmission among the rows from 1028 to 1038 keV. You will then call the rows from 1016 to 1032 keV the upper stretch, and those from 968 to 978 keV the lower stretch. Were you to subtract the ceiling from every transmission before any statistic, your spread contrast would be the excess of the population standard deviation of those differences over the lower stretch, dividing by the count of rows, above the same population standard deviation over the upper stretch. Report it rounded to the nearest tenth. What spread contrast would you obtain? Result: -1.9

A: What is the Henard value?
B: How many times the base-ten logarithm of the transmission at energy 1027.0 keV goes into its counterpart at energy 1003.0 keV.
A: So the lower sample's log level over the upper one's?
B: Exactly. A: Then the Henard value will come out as 1.02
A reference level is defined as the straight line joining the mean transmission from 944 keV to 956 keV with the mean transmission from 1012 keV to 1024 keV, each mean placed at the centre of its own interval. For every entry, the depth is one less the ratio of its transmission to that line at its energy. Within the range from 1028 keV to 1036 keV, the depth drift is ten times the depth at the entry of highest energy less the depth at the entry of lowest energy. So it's 0.91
